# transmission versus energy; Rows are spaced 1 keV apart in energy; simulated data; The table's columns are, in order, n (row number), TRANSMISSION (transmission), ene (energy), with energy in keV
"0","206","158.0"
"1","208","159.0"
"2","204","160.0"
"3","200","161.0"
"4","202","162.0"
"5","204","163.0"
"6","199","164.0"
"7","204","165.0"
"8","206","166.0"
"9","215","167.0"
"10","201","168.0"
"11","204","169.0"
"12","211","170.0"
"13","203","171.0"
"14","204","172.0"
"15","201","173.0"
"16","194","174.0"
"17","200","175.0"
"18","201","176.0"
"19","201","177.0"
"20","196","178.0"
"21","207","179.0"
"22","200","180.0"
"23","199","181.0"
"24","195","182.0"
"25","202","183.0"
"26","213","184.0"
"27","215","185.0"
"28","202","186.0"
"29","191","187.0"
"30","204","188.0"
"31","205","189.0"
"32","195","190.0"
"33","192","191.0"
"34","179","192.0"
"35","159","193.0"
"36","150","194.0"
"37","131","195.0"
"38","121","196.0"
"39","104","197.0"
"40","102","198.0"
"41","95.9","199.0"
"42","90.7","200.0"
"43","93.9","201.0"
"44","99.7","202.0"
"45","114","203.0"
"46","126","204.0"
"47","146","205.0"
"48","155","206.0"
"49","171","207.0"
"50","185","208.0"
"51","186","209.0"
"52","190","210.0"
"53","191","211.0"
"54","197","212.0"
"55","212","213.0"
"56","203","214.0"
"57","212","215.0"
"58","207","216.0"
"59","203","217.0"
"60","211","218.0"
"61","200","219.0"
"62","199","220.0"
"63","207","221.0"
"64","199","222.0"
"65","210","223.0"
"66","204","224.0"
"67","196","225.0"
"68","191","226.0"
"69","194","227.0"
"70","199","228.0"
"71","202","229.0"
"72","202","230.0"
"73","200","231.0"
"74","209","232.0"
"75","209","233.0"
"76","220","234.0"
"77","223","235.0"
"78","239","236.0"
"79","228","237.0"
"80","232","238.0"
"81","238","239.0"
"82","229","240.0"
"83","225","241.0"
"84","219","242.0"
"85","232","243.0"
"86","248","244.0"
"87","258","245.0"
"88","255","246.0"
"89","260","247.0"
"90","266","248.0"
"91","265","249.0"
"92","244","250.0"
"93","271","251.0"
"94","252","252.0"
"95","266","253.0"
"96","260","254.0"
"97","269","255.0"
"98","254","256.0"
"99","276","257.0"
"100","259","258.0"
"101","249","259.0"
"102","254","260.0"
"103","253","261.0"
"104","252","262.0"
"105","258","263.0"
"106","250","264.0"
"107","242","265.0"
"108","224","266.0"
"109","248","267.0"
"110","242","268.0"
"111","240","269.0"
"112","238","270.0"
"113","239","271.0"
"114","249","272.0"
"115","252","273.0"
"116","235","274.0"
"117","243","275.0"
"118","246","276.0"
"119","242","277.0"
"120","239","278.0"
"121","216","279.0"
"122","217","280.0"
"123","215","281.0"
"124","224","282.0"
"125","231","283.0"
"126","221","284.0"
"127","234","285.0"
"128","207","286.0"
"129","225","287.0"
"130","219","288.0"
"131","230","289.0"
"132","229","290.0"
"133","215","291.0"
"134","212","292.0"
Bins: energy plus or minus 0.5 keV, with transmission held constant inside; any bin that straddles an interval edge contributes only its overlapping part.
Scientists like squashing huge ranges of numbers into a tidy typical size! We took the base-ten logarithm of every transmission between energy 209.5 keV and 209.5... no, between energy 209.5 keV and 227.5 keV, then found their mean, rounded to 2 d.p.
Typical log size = 2.30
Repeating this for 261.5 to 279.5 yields 2.38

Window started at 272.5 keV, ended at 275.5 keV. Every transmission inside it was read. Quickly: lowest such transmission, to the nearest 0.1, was 235.0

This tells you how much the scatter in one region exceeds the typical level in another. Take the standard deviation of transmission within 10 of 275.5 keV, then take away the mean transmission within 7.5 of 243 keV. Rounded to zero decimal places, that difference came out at -231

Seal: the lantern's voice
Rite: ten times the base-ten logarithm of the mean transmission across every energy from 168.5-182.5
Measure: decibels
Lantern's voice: 23.0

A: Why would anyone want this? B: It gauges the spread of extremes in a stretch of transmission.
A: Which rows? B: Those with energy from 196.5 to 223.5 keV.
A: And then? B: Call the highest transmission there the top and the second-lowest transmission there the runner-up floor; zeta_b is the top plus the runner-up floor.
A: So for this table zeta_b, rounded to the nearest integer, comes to 306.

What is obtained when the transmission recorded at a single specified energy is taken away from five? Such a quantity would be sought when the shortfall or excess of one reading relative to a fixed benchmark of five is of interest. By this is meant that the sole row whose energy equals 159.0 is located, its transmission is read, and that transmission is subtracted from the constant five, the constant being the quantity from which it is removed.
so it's -203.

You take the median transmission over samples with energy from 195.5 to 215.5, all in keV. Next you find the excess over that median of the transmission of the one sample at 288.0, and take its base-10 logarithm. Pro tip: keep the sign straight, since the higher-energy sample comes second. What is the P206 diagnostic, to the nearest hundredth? 1.84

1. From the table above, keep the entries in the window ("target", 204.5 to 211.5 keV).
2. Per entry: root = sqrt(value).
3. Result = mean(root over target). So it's 13.2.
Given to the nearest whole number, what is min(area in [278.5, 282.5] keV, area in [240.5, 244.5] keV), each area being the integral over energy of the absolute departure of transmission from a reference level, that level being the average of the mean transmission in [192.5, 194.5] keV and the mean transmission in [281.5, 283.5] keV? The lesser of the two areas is 108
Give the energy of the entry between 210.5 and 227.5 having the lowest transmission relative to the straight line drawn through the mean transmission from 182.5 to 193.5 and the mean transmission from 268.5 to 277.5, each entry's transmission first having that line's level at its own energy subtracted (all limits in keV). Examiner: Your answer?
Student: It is 226.0 keV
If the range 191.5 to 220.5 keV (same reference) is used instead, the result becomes 200.0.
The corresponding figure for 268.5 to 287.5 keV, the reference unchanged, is 286.0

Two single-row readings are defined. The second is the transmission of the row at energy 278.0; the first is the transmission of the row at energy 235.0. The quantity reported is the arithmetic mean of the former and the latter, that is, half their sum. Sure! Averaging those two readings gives 231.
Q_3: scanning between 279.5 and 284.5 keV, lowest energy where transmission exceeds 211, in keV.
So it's 280.0 keV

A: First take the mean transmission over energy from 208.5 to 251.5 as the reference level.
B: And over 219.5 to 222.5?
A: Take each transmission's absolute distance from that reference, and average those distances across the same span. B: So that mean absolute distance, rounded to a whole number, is 17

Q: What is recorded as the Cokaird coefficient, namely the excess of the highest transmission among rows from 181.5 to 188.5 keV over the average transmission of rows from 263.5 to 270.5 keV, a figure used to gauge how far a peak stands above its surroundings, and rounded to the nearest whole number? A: -26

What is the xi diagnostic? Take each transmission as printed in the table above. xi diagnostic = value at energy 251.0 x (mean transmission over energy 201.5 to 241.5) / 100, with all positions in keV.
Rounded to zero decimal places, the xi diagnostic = 533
